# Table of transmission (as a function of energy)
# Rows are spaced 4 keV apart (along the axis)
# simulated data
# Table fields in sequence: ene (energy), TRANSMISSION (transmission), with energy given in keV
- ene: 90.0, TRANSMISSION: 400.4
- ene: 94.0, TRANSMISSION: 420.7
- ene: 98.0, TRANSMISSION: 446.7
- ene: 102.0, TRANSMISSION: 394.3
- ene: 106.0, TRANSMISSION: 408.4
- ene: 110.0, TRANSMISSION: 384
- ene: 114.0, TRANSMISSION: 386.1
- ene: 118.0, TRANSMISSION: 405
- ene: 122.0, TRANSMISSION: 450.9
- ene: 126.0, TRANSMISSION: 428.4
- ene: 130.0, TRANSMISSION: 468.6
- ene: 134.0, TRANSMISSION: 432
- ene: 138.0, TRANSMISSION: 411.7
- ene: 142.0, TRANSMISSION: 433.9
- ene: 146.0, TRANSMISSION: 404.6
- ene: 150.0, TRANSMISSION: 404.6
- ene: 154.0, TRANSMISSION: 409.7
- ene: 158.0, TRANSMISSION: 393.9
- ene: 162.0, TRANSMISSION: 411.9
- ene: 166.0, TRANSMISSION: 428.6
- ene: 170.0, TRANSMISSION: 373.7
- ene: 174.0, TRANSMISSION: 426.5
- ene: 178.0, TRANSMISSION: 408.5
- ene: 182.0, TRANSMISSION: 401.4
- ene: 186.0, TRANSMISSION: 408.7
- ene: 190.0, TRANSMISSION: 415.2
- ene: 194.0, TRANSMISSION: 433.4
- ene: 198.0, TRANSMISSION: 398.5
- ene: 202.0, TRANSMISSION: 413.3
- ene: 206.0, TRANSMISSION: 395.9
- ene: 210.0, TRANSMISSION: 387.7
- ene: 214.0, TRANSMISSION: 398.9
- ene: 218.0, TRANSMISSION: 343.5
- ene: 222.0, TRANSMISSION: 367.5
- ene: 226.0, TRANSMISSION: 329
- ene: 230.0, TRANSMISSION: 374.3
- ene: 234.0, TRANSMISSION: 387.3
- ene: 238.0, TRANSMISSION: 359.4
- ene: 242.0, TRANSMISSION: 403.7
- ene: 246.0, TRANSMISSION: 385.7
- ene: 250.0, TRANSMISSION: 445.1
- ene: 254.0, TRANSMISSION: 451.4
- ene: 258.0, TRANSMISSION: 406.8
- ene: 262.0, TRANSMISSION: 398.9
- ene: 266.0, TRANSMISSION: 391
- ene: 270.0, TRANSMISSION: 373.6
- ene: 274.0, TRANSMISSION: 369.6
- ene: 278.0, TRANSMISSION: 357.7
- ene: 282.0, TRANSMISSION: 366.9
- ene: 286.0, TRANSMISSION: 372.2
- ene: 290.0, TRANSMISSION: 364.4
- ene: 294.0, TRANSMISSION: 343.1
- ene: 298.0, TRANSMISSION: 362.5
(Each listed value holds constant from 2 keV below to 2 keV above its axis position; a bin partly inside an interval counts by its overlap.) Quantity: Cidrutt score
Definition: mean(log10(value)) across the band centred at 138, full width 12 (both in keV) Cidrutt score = 2.629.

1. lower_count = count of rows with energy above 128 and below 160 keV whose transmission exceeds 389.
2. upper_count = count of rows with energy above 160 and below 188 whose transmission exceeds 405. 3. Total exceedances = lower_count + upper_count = 13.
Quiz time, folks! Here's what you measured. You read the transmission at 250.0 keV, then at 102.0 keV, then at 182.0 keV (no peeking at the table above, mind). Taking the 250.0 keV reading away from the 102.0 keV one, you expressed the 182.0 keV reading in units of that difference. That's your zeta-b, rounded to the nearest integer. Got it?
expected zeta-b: -8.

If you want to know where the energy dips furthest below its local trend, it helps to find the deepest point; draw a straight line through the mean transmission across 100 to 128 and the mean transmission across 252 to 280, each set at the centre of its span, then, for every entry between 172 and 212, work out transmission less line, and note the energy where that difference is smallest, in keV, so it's 210.0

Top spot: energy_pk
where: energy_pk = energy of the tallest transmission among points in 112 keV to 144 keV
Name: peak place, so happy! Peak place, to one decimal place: 130.0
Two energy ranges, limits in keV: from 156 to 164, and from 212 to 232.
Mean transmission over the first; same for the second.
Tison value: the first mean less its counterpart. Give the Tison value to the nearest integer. 40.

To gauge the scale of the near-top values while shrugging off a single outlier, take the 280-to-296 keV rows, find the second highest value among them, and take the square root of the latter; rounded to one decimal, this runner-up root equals 19.2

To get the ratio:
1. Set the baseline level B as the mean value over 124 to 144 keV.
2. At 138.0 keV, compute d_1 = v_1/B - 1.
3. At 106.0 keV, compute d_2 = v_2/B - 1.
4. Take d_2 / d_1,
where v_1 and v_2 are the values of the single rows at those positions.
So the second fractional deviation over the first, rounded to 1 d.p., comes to 1.1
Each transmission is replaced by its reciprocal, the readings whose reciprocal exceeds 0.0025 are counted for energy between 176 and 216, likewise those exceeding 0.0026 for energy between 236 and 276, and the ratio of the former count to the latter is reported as 1.3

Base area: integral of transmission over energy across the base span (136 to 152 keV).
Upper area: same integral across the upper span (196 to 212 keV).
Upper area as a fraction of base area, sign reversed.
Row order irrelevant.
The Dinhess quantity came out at -0.96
